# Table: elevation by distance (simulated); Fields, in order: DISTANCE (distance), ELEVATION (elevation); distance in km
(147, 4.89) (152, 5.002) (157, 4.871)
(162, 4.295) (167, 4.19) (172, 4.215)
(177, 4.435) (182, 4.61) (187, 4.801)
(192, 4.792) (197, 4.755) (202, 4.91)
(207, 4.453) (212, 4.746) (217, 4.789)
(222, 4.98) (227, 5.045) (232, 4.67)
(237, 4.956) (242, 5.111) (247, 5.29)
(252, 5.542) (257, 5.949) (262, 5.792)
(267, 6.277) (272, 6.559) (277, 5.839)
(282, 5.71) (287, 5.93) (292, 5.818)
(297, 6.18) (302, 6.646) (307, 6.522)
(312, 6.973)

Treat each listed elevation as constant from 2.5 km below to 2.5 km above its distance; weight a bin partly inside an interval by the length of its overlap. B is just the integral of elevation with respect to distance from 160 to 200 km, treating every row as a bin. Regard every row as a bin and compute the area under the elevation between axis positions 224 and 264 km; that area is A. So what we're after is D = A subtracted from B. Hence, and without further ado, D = -31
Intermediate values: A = 211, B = 181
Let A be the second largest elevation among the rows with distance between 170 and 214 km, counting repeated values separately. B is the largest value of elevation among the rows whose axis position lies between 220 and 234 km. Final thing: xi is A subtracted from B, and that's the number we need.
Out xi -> 0.2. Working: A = 4.801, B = 5.045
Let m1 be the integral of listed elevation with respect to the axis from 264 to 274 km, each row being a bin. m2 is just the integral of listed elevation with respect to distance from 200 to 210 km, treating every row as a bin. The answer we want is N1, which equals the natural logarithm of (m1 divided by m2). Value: 0.31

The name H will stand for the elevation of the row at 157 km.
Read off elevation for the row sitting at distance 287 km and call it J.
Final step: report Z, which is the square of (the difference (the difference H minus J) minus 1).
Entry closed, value 4.2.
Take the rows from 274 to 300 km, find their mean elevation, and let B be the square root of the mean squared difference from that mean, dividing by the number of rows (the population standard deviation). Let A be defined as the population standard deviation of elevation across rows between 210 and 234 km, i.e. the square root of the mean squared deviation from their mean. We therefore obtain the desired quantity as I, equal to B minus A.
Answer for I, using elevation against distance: 0.02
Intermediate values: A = 0.143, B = 0.159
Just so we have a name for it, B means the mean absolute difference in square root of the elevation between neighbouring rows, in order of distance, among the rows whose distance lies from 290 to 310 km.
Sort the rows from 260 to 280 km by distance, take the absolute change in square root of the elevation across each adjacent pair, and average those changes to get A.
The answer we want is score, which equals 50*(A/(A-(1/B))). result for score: -0.32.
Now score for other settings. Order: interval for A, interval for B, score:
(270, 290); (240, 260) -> -0.22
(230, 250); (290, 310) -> -0.15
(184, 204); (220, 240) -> -0.04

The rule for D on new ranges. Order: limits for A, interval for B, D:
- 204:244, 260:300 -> 47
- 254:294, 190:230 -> -47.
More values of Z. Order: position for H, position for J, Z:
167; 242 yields 3.7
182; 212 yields 1.3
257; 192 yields 0.0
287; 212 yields 0.0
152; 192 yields 0.6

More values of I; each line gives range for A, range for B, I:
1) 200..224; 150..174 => 0.17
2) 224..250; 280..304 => 0.13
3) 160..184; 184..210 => 0.00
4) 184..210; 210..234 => -0.01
